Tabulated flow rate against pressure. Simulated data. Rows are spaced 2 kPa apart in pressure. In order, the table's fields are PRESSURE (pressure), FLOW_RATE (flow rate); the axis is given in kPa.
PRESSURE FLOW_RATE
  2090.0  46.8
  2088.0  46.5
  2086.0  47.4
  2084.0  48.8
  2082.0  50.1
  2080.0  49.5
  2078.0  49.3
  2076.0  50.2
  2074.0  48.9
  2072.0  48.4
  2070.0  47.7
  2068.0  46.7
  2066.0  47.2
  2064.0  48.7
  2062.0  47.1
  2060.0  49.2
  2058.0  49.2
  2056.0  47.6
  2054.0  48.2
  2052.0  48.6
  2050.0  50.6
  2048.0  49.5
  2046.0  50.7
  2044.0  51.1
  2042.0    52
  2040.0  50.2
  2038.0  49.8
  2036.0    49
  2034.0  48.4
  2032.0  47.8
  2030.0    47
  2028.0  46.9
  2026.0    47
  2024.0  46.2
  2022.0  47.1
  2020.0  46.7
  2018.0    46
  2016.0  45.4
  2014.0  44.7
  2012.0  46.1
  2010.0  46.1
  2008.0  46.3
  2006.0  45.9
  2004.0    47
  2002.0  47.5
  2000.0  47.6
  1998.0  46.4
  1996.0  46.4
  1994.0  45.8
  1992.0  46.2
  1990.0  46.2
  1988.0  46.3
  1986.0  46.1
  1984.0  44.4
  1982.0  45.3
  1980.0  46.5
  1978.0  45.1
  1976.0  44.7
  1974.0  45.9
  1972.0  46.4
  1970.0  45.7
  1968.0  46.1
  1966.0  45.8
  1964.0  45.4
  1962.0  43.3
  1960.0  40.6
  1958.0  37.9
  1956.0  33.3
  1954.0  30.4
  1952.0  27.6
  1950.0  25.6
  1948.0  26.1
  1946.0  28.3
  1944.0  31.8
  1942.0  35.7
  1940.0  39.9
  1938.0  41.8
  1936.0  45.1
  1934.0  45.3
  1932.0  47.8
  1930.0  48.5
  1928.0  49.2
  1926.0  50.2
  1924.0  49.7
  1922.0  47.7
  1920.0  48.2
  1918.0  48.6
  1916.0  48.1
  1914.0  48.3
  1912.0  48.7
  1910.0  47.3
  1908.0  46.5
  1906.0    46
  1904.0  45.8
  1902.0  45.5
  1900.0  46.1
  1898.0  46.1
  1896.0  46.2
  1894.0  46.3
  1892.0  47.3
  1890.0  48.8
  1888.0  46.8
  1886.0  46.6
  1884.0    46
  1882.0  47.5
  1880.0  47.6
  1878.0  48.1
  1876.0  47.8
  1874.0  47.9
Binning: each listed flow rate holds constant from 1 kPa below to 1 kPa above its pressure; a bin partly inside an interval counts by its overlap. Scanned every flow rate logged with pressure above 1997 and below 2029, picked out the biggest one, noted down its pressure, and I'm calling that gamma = 2000.0 kPa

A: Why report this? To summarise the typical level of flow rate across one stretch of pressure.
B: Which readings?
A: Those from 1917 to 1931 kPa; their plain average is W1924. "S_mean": 48.9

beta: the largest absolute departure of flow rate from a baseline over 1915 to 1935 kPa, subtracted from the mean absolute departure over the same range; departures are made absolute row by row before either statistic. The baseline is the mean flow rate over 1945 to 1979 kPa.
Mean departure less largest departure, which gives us -1.9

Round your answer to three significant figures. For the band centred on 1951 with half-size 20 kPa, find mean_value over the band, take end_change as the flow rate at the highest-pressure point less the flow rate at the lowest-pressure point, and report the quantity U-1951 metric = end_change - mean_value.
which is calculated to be -40.3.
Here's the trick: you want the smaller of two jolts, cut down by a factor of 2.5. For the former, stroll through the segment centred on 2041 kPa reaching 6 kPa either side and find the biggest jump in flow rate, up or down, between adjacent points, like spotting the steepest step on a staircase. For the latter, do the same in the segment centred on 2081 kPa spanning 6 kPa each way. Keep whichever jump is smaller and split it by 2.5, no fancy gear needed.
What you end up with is 0.56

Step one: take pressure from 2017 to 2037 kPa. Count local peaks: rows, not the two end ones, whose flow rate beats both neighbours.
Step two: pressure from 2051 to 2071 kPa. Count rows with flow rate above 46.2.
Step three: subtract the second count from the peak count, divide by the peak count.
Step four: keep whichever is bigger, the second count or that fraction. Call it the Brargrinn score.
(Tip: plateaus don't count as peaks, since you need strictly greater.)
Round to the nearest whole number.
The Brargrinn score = 10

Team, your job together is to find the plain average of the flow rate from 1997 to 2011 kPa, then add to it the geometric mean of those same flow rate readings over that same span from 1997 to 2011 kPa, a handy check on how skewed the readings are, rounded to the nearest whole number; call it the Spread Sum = 93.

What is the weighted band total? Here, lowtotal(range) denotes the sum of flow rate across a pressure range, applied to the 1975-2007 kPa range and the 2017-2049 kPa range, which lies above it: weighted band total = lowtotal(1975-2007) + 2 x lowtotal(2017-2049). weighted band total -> 2288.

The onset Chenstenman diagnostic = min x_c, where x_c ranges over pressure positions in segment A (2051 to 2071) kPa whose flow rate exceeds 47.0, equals 2052.0 kPa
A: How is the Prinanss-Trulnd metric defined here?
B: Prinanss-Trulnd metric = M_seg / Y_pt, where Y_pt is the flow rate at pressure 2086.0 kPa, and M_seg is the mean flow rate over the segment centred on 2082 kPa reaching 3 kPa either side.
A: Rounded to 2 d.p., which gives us 1.04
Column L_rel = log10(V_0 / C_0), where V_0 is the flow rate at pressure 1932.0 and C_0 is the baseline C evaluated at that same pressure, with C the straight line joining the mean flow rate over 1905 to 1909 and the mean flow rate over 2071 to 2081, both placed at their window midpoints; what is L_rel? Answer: 0.01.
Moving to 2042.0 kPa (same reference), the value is 0.03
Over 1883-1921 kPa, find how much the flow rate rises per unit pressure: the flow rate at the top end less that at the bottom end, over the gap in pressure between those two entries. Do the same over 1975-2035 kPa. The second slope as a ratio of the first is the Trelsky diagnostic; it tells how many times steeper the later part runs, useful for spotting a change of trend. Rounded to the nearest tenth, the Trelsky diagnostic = 1.0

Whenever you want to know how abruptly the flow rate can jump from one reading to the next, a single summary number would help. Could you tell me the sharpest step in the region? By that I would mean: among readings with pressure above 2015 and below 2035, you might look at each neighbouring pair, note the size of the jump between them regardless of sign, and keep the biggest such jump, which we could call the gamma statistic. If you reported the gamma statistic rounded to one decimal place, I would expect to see 0.9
